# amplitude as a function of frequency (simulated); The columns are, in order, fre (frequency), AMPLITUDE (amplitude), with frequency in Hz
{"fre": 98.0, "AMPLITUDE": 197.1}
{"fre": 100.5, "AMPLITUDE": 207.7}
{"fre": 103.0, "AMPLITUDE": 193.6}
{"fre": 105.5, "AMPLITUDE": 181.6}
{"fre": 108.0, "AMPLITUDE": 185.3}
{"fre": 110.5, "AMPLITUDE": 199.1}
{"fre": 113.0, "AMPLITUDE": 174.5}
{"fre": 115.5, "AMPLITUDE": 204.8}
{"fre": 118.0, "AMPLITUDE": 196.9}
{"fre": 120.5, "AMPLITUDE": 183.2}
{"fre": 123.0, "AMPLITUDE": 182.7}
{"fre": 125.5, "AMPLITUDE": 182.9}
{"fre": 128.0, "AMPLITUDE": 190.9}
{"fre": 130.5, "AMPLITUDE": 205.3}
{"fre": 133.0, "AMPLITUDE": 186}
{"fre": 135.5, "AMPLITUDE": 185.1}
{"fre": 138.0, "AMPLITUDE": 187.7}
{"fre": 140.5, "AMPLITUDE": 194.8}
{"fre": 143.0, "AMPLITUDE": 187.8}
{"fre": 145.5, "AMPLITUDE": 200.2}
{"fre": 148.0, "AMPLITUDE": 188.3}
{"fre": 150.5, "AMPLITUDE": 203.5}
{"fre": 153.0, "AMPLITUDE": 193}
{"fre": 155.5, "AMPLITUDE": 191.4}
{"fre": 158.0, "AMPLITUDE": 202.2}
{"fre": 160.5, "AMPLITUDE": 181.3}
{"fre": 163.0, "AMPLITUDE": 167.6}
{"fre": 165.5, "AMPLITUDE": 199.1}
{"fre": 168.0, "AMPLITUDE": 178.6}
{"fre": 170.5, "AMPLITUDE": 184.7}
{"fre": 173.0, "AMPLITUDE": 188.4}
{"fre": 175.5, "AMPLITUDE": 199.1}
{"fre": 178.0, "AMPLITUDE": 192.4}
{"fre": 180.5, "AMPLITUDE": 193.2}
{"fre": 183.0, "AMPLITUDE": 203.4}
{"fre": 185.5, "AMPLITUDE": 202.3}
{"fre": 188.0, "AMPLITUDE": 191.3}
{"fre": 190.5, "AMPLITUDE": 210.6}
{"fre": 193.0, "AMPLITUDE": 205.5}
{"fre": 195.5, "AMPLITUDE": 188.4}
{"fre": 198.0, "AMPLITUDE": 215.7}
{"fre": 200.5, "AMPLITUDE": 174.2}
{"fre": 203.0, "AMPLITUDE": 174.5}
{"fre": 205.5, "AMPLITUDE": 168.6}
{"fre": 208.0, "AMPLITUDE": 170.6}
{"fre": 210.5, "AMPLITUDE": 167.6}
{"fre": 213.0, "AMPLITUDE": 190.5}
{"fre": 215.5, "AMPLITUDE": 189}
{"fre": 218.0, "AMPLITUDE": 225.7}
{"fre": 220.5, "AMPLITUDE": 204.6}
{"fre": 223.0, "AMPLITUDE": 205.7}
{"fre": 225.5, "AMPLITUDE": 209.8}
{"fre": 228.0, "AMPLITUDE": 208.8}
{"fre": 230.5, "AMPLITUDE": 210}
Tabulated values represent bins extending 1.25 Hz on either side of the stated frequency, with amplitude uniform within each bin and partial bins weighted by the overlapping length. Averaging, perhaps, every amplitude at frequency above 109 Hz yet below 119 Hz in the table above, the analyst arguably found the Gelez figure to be 194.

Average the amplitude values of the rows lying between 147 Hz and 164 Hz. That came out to 190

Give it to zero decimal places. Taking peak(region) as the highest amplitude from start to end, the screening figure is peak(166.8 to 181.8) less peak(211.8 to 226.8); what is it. -27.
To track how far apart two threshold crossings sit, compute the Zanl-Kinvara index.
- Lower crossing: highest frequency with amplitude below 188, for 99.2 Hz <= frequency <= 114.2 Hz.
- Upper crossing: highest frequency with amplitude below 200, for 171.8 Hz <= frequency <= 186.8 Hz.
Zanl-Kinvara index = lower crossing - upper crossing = -67.5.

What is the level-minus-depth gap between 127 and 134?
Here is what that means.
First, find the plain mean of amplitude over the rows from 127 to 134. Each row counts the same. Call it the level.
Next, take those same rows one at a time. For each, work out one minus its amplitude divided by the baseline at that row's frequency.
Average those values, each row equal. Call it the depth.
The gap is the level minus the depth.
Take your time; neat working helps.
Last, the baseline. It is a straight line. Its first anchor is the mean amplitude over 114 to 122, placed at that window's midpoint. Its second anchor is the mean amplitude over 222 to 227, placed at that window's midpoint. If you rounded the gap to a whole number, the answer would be 194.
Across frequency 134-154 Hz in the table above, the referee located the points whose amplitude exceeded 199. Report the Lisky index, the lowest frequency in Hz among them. 145.5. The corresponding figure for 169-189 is 175.5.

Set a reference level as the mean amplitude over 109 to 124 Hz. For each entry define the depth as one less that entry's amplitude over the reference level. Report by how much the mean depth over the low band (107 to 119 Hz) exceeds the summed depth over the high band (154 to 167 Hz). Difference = -0.06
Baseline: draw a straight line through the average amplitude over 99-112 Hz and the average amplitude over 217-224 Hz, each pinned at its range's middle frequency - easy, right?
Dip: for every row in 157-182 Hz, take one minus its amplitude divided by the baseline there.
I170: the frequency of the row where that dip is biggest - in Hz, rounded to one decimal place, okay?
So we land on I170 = 163.0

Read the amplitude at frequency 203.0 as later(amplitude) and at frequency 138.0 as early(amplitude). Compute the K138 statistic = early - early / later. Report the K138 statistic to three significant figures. 187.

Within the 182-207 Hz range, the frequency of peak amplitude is 198.0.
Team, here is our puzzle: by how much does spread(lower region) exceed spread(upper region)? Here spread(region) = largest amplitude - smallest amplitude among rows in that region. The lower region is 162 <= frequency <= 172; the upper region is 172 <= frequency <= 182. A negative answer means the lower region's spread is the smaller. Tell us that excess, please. 21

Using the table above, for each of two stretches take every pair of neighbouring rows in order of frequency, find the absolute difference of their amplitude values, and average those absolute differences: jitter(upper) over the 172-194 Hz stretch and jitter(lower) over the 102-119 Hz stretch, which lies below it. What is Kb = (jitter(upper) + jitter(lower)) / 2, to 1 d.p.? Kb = 11.7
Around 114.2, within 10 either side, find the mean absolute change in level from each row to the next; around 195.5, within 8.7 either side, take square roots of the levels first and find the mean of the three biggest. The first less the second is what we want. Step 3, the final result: -1.0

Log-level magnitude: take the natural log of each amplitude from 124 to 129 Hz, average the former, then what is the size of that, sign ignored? 5.23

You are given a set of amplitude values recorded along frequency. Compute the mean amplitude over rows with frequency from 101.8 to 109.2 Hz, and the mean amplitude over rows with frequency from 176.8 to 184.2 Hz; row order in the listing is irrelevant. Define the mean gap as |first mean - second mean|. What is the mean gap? 10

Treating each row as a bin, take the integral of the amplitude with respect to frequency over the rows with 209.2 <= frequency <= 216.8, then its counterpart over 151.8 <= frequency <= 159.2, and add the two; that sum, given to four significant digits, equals 2834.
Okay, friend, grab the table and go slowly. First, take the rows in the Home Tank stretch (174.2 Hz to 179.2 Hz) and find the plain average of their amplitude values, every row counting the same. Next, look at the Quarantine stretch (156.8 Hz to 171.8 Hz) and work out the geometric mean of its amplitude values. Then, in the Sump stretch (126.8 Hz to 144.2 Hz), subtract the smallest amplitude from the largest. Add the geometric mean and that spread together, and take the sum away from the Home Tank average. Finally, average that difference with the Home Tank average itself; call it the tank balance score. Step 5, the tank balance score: 93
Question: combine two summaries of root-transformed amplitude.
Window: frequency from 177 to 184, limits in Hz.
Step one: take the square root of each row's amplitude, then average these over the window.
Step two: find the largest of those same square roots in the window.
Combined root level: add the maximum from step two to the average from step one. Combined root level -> 28.3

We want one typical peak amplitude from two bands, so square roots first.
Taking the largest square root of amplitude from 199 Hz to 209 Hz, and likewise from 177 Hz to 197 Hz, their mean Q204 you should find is 13.9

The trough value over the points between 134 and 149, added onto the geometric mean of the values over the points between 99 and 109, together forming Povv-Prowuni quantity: 377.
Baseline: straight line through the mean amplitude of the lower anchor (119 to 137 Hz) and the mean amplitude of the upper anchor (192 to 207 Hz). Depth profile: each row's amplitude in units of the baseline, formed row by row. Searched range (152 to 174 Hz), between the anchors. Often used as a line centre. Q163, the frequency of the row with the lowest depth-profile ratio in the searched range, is 163.0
